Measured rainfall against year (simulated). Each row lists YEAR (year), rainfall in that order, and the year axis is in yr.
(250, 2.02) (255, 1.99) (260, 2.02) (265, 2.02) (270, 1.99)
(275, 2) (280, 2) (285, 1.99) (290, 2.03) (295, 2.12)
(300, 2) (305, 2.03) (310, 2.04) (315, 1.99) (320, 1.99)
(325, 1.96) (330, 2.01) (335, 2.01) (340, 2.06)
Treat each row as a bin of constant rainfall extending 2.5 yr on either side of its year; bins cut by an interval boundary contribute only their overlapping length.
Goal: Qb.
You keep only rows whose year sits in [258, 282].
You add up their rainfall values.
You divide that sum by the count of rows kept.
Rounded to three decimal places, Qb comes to 2.006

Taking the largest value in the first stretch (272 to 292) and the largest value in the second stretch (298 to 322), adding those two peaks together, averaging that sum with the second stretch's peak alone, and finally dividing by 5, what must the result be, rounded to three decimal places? 0.611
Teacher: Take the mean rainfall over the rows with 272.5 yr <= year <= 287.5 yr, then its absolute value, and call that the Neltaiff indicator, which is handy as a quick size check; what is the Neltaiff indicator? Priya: 1.997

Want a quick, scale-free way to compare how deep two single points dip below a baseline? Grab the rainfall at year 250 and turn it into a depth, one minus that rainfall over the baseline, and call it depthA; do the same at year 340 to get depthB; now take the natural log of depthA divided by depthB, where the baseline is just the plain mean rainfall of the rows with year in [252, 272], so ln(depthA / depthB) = -1.3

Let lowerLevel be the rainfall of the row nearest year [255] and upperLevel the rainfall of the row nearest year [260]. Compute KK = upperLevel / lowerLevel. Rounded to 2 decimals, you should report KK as 1.02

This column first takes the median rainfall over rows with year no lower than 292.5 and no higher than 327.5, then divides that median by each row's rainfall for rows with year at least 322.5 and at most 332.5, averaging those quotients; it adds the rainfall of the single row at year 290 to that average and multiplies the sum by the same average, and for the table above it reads 3.06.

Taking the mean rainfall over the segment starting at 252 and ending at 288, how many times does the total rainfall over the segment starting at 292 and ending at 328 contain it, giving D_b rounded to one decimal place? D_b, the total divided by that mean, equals 7.1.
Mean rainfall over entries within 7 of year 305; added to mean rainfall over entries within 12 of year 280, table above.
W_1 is 4.03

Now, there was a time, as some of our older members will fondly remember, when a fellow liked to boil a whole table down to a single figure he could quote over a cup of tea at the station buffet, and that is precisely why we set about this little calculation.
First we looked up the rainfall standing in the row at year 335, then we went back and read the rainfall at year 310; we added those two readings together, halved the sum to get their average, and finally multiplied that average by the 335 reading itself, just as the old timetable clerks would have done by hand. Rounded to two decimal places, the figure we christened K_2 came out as 4.07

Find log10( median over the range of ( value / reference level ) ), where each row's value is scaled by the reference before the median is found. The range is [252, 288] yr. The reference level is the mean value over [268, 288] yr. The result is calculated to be 0.001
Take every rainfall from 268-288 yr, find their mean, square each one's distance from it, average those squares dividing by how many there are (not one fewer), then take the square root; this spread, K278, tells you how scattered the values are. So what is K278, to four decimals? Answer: 0.0050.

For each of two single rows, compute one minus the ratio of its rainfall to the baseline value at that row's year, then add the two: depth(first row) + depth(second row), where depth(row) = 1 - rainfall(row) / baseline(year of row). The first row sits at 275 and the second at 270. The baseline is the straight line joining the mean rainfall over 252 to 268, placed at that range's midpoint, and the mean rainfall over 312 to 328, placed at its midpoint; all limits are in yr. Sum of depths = 0.009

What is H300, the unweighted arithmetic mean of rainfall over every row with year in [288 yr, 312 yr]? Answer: 2.04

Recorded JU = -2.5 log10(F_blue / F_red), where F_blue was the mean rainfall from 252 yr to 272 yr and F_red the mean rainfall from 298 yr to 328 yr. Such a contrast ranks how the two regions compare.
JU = -0.002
